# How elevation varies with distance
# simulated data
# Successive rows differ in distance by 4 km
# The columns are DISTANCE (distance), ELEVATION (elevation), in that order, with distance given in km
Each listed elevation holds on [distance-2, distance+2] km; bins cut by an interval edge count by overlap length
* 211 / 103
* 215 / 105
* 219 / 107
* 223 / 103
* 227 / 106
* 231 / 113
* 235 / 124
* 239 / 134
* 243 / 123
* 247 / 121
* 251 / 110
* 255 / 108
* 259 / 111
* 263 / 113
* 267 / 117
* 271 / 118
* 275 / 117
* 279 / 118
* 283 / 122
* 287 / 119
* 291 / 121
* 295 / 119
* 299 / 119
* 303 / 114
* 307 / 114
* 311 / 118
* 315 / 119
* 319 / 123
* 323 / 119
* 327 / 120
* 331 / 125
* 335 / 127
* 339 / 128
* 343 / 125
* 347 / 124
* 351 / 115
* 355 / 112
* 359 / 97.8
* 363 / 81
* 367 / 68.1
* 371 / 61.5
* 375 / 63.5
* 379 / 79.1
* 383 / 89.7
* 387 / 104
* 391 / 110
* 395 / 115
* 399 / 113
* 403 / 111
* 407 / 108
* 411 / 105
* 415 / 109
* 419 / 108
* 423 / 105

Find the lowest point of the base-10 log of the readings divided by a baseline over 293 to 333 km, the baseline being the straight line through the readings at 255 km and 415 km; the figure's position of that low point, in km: 307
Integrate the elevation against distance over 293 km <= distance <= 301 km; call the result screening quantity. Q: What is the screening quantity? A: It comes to 952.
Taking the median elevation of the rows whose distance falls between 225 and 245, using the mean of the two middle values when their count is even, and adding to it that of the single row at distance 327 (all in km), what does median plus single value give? 243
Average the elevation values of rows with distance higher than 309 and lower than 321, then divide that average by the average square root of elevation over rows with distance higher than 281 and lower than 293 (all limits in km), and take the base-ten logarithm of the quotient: 1.04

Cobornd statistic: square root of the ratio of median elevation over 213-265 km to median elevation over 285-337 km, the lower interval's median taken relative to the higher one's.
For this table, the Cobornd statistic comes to 0.97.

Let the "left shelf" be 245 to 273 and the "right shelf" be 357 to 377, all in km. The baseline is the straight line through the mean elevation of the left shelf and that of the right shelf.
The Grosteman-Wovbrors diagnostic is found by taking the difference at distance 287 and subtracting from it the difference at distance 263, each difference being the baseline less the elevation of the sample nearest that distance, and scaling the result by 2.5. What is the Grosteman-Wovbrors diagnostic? -37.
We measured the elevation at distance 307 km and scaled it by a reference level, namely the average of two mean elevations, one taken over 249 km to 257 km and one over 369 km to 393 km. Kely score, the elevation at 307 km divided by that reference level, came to 1.18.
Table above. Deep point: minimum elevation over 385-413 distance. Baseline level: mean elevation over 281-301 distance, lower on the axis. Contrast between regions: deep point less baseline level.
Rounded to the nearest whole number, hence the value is -16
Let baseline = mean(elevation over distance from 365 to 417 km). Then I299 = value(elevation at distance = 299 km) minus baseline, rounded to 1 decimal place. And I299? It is 23.9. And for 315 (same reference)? 23.9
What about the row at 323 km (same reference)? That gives 23.9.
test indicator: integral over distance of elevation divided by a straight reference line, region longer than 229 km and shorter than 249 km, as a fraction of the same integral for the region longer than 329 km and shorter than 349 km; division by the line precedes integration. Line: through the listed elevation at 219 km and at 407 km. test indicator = 1.0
